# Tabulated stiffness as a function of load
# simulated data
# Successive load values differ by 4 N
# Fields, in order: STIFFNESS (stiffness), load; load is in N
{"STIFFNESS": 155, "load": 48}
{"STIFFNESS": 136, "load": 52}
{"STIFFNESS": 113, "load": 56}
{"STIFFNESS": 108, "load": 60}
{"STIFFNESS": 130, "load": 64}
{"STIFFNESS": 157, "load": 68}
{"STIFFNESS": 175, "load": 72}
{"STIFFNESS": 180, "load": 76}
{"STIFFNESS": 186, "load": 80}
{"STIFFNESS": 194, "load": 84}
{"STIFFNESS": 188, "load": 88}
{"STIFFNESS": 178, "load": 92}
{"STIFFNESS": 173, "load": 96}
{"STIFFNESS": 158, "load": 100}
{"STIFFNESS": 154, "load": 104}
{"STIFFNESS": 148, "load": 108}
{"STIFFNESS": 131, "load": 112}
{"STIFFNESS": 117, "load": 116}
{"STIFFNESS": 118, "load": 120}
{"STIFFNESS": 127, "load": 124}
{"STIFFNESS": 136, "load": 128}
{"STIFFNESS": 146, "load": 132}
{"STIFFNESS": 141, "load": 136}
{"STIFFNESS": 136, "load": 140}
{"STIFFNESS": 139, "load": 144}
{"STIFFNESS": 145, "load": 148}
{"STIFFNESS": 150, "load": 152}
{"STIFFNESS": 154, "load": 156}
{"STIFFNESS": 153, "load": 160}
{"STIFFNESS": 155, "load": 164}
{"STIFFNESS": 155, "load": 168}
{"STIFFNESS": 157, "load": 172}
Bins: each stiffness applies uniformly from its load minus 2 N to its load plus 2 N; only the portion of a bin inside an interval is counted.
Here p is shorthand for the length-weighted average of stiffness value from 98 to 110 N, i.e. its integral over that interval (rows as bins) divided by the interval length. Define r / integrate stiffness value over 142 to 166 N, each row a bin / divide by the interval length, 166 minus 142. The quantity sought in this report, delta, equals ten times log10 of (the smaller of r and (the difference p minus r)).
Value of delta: 6.0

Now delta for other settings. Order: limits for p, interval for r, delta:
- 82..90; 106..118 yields 17.7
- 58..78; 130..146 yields 9.8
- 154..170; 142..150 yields 10.9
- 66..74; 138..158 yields 13.3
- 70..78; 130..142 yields 15.6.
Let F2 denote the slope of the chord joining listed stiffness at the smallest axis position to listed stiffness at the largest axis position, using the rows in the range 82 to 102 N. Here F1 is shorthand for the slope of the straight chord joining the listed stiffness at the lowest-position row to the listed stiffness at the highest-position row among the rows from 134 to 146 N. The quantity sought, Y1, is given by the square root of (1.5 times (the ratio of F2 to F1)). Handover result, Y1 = 3.7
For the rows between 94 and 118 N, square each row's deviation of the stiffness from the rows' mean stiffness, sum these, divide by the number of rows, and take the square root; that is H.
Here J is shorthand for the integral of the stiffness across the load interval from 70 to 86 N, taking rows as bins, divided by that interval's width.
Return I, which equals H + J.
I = 202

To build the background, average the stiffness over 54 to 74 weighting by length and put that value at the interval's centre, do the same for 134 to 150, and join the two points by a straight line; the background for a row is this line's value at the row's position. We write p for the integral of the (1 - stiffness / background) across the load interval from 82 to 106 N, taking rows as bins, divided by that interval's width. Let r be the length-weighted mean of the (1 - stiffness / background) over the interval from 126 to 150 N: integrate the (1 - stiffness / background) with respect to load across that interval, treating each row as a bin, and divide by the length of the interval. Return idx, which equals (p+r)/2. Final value -0.13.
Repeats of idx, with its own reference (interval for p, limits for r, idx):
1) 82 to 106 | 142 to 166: -0.16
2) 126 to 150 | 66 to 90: -0.16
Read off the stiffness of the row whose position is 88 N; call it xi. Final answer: 188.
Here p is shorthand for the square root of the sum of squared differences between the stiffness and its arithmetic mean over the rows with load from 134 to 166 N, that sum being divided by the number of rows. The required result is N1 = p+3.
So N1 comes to 10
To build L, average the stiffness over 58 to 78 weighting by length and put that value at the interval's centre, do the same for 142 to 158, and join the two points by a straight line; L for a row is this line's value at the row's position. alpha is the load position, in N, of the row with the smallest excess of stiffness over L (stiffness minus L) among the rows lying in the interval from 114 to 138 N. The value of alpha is 116 N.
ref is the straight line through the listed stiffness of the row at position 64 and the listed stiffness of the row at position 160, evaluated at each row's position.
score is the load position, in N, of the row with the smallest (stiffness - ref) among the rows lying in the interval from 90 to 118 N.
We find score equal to 116 N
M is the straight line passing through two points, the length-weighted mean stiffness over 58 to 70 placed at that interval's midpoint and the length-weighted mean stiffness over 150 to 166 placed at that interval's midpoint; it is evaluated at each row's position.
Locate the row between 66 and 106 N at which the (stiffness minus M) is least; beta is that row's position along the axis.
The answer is 104 N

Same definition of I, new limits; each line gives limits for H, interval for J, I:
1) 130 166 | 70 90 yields 191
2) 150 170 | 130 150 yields 143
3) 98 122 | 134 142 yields 155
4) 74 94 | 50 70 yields 135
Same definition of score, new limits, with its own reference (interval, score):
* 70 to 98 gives 96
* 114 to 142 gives 116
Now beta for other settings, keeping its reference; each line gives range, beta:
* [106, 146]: 116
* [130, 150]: 140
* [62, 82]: 64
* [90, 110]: 108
